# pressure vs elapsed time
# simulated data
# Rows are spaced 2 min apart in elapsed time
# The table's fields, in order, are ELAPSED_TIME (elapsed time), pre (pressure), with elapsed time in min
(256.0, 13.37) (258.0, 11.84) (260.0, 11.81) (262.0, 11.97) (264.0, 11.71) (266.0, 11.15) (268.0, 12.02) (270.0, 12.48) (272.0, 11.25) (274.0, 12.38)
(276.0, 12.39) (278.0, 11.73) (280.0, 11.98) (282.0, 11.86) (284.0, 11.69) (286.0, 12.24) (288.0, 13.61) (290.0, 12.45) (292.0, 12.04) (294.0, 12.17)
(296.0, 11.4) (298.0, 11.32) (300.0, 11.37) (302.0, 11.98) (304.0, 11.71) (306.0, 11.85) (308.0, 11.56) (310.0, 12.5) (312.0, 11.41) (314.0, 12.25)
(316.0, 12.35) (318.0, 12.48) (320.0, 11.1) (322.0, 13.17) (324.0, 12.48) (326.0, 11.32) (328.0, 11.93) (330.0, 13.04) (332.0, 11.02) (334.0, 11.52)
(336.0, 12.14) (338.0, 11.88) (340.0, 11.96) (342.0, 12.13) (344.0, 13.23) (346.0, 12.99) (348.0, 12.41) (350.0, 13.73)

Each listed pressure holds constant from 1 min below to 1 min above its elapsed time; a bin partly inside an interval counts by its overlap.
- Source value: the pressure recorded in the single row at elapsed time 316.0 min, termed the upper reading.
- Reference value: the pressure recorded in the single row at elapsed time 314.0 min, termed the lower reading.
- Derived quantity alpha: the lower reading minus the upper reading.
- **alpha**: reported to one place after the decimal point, -0.1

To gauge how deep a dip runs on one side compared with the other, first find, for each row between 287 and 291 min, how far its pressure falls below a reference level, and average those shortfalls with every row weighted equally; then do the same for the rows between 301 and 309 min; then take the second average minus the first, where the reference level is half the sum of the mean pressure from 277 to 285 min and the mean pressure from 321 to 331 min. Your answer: 1.3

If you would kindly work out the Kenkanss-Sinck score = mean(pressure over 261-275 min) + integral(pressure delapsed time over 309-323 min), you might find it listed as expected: 182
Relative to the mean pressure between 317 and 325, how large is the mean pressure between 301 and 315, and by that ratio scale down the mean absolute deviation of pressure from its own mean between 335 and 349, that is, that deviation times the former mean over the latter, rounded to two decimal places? 0.43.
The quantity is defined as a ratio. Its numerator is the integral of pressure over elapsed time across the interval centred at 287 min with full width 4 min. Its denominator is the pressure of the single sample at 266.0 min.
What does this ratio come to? 4.64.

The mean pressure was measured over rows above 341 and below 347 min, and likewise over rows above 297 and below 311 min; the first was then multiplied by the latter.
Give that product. 150.3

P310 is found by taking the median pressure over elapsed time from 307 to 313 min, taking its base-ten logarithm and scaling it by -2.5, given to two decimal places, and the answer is -2.66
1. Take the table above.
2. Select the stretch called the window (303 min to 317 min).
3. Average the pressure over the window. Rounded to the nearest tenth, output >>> 11.9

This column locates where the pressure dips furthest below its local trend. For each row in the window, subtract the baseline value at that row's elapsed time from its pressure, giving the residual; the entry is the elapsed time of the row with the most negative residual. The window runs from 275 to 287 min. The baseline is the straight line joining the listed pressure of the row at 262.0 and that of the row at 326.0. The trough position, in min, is 278.0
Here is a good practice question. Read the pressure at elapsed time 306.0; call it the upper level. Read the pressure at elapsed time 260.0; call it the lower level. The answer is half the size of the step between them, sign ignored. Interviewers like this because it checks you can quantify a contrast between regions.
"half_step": 0.0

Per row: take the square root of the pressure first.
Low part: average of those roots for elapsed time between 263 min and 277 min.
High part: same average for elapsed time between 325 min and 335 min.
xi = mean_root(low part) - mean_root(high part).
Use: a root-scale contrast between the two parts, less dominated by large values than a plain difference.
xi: 0.022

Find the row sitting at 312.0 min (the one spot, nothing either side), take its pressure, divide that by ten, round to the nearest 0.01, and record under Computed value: 1.14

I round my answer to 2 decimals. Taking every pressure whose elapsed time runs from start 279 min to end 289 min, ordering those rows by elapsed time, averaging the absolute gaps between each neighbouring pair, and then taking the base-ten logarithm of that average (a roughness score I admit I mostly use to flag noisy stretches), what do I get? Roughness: -0.26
